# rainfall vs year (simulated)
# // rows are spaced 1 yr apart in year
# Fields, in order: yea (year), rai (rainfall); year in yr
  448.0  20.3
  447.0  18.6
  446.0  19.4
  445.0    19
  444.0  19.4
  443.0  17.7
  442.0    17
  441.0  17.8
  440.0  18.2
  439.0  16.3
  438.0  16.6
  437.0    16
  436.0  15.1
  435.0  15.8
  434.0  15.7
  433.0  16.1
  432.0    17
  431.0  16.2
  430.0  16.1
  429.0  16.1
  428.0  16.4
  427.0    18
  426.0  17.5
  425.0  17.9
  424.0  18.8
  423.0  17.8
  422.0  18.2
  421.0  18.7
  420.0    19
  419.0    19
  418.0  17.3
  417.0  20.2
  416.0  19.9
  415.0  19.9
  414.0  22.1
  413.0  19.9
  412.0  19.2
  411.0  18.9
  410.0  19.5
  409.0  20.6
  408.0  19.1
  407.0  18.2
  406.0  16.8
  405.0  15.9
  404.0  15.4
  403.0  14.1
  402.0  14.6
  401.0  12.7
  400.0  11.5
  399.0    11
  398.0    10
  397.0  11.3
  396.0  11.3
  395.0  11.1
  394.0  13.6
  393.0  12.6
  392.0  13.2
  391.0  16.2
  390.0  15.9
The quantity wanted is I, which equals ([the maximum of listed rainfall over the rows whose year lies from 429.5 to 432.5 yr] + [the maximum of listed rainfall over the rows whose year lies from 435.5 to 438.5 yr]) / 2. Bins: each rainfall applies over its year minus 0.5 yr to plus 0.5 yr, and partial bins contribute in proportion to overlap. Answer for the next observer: 16.8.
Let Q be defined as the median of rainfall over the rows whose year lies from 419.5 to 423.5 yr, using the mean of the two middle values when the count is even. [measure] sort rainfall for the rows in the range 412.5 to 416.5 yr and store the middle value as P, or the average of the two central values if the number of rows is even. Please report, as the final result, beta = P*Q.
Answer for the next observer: 367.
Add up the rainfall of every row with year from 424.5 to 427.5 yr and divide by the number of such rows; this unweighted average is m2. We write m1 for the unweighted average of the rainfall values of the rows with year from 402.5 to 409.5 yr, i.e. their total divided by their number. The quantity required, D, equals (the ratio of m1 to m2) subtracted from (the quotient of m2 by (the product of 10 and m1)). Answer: -0.86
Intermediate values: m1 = 17.2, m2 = 18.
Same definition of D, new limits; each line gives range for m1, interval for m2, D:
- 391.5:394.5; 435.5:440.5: -0.67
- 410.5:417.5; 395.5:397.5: -1.71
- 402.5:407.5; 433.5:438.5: -0.92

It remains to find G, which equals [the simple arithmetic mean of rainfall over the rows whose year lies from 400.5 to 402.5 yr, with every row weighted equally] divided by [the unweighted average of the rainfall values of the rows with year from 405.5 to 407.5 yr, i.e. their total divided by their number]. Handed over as 0.78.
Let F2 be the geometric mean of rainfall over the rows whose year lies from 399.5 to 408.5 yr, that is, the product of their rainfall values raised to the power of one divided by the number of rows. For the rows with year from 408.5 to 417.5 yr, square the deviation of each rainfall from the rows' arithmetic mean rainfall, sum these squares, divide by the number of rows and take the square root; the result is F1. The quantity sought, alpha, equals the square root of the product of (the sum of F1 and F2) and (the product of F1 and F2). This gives 15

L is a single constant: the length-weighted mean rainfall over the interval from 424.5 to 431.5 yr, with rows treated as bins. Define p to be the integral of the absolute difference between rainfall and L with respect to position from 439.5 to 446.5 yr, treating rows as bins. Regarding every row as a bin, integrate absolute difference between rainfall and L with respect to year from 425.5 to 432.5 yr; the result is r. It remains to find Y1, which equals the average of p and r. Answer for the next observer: 7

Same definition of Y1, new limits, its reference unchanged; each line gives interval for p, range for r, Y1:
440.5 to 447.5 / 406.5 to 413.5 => 14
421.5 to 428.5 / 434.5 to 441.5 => 7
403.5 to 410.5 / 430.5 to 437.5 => 9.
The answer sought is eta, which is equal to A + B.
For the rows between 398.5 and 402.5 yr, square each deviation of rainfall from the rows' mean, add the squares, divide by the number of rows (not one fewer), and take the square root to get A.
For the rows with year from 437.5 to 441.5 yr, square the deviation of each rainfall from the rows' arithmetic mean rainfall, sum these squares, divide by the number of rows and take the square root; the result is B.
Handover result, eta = 2.2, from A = 1.4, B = 0.79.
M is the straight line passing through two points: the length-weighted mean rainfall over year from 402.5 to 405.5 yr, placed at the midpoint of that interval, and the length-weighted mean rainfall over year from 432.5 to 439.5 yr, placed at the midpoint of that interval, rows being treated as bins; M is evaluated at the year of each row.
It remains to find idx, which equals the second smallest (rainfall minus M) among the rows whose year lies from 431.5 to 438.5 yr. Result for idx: -0.2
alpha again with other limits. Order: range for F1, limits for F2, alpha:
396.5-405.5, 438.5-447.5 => 27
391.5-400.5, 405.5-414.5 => 21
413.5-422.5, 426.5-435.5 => 19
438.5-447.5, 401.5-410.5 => 18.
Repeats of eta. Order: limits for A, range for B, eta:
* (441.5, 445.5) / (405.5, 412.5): 2.1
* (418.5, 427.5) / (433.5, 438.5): 1.0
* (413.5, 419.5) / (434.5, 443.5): 2.4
